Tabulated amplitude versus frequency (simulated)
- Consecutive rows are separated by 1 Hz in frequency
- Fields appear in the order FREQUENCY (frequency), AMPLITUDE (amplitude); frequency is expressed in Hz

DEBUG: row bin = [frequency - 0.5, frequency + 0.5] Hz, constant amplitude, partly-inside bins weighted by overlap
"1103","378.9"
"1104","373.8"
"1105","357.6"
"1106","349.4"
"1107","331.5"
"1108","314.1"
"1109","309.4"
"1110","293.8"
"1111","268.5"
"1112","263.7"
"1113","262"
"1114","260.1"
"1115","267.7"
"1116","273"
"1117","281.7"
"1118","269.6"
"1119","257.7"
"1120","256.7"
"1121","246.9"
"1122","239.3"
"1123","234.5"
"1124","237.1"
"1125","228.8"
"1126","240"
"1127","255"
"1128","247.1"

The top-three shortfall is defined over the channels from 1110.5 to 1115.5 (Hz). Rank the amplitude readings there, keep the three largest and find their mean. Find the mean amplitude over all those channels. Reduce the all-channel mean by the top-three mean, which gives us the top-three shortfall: -2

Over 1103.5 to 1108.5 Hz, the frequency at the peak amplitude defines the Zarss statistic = 1104 Hz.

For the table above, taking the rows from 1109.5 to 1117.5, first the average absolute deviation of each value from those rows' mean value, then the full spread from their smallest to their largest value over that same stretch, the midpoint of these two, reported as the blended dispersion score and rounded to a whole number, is 21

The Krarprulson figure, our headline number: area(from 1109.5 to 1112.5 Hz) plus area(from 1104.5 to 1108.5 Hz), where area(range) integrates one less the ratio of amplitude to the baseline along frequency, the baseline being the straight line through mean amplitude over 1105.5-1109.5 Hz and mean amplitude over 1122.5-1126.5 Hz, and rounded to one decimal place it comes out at 0.2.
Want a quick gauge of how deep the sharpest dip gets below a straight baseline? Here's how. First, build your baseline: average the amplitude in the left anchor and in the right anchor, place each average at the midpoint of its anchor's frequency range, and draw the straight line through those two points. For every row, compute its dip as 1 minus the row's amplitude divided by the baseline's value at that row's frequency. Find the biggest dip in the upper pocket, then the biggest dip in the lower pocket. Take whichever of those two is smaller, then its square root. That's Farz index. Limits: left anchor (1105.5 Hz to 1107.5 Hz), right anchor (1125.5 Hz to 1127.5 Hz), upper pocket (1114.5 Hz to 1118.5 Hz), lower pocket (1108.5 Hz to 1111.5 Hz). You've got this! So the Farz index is 0.332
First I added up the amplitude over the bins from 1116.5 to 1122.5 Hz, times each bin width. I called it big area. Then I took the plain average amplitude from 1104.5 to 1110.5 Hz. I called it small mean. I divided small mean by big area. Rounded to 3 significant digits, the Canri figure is 0.210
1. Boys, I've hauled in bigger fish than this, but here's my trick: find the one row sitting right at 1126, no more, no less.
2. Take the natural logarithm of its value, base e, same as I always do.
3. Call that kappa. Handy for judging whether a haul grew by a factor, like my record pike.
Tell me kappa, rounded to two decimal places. 5.48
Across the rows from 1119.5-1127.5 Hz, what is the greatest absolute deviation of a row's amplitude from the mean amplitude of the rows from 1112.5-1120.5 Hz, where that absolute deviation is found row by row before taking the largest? 37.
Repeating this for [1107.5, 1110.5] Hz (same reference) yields 48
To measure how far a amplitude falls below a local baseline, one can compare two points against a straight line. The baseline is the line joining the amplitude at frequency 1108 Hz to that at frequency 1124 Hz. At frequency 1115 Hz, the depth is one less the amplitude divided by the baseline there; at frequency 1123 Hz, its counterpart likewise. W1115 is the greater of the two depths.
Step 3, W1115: 0.045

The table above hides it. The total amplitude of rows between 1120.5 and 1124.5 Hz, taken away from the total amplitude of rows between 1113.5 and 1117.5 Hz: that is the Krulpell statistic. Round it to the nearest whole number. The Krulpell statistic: 125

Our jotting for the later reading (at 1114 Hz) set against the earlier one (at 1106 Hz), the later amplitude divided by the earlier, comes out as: 0.74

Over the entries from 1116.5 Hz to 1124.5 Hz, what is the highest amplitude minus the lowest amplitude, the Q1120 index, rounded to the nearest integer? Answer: 47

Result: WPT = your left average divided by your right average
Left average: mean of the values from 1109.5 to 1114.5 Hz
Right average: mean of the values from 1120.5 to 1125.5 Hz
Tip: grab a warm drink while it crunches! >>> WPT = 1.14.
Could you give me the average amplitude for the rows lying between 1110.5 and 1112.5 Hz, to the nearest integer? 266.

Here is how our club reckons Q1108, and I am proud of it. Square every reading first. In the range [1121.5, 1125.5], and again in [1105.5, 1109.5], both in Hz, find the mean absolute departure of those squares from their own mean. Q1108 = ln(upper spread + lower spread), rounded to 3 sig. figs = 9.30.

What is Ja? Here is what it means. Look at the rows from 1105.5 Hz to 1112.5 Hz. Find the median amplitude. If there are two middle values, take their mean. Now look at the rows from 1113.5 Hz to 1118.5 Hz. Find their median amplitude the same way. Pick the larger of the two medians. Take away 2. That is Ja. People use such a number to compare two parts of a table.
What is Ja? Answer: 307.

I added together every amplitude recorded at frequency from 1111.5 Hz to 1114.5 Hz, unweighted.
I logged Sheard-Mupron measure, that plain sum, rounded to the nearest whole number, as 786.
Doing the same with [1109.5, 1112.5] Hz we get 826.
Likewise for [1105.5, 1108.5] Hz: 995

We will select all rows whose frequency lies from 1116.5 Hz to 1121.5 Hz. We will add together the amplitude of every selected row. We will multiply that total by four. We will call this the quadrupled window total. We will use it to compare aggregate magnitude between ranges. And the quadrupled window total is 5250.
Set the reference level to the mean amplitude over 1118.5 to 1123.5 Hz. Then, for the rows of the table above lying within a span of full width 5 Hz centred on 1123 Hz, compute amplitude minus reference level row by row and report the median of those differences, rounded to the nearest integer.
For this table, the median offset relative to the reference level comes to -10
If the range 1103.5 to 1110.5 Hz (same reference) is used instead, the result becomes 84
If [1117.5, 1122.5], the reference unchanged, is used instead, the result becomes 10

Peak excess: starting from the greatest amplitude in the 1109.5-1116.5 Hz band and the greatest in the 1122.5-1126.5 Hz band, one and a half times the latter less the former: 66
